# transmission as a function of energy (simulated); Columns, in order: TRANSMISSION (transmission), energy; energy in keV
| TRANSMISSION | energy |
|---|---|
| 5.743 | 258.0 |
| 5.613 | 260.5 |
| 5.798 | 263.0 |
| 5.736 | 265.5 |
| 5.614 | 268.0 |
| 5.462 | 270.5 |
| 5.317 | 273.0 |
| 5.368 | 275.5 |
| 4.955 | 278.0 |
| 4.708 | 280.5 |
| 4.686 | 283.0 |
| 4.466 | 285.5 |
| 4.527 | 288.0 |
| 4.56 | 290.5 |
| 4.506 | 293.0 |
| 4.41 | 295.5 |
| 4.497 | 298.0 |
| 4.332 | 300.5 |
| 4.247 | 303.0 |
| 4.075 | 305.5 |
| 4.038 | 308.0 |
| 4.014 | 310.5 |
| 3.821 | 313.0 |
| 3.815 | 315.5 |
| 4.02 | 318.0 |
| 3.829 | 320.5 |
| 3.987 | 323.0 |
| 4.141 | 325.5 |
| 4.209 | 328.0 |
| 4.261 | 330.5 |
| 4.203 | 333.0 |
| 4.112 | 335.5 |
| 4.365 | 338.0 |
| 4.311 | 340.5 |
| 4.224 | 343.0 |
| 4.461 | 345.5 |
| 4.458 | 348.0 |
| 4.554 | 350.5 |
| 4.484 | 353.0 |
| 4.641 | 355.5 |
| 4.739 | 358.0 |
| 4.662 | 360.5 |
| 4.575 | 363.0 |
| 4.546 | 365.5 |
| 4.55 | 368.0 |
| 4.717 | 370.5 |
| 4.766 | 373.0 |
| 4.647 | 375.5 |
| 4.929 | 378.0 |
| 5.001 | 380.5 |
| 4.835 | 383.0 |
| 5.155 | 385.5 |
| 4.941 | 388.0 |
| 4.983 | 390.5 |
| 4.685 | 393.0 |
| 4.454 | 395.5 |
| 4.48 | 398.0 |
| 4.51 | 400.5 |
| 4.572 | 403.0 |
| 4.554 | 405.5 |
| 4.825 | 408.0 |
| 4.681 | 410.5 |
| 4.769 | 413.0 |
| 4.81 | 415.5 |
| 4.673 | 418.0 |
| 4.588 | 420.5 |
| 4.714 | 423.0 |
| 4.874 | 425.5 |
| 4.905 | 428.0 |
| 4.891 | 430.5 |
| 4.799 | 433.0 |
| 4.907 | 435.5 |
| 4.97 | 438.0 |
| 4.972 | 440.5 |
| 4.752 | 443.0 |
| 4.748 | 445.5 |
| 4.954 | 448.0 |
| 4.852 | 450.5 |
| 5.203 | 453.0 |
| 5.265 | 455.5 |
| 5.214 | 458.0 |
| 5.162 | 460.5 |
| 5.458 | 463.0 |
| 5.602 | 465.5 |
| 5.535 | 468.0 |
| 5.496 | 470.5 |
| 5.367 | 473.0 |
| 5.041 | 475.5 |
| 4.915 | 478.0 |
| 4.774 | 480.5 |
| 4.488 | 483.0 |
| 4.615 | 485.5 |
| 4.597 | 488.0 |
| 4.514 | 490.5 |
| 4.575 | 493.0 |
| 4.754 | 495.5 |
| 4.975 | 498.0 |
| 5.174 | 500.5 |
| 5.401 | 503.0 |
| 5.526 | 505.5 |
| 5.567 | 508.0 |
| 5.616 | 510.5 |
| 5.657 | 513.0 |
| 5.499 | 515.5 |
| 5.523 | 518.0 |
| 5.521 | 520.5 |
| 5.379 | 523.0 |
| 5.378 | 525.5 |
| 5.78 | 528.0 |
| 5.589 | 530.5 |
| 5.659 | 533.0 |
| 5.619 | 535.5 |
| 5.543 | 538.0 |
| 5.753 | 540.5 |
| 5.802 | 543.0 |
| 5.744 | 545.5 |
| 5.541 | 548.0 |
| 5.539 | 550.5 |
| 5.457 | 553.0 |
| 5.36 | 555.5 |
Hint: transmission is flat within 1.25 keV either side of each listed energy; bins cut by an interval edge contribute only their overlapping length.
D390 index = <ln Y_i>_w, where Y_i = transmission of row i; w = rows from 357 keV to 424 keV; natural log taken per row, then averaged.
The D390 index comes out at 1.55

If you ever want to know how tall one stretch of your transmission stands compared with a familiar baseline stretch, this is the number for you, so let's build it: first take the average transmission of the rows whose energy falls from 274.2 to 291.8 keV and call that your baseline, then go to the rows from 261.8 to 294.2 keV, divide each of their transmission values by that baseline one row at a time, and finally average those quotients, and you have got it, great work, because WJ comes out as 1.063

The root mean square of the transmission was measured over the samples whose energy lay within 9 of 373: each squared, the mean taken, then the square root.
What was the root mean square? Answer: 4.74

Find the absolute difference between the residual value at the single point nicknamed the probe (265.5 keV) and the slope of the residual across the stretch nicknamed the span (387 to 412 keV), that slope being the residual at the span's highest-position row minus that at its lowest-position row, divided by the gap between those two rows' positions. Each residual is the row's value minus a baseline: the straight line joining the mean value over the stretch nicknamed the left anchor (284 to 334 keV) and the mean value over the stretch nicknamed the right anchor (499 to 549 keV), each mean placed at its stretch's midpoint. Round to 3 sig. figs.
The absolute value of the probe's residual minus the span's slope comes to 1.83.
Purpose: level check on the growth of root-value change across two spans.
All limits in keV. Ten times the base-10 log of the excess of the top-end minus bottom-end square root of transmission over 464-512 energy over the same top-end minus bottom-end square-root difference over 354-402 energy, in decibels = -15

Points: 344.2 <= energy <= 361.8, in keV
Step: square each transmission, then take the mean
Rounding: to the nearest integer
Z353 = 21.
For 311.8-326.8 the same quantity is 16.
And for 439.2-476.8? 27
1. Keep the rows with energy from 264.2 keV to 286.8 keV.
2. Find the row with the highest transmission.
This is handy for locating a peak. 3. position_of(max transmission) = 265.5 keV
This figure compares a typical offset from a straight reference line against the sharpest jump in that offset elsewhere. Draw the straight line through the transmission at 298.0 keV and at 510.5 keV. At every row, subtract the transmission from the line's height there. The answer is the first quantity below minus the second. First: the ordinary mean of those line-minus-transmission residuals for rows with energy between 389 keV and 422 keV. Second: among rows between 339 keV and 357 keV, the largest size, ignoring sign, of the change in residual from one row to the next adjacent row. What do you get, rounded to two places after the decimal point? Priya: 0.18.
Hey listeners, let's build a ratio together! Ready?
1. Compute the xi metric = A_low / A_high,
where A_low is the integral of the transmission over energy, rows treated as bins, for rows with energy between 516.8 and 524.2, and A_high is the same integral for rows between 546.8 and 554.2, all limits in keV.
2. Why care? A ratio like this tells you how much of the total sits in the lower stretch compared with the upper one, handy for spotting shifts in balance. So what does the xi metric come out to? 0.99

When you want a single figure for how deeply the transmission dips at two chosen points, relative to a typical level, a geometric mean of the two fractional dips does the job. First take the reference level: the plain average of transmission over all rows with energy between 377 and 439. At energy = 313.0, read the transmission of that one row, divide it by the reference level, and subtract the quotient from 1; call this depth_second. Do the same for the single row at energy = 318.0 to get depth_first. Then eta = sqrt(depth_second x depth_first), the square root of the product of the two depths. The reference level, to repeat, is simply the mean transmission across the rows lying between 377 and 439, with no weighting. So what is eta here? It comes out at 0.18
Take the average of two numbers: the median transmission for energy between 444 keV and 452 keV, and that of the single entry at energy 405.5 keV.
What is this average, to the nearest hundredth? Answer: 4.70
